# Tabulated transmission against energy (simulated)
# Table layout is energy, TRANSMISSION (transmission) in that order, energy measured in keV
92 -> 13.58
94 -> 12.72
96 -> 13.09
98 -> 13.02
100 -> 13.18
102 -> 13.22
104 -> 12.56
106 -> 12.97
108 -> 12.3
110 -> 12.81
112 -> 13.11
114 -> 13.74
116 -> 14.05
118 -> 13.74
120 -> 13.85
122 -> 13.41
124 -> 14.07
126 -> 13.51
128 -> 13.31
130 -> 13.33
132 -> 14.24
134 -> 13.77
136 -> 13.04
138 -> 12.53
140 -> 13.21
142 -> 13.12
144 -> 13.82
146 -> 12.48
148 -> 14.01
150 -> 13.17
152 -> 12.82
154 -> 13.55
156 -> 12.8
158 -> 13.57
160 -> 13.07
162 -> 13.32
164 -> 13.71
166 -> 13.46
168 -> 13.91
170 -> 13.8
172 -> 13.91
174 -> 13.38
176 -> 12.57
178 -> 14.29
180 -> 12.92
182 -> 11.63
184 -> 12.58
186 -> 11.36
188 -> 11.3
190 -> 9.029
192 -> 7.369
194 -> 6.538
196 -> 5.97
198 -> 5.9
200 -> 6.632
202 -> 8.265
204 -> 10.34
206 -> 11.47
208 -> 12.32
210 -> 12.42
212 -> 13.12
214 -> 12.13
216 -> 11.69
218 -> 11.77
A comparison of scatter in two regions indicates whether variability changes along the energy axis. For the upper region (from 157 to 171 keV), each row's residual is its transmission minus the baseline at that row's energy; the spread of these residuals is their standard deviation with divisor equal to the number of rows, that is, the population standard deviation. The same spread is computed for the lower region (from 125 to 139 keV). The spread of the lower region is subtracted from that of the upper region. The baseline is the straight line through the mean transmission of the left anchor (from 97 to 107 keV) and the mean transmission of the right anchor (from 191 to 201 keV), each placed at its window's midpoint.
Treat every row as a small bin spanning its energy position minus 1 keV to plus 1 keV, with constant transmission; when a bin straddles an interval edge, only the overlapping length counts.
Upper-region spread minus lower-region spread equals 0.044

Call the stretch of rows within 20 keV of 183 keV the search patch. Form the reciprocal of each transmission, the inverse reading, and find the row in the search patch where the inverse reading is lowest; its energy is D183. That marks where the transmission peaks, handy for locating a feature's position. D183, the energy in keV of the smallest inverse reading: 178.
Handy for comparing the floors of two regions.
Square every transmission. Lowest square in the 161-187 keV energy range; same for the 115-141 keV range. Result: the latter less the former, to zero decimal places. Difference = 28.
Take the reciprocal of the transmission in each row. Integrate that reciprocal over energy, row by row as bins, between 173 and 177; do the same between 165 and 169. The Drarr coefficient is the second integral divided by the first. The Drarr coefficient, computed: 0.95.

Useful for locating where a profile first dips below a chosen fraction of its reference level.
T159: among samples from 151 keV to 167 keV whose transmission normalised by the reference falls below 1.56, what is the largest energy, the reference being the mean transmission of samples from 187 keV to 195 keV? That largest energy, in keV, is 162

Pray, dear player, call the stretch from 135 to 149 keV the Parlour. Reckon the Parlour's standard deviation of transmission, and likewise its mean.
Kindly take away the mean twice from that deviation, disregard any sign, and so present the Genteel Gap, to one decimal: 25.8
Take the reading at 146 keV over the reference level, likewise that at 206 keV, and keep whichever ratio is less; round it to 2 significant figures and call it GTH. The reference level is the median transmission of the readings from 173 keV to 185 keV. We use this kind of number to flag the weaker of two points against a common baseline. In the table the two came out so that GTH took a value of 0.90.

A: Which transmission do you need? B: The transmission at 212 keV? 13.12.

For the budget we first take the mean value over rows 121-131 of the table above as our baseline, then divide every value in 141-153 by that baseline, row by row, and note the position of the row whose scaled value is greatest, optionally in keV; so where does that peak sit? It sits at 148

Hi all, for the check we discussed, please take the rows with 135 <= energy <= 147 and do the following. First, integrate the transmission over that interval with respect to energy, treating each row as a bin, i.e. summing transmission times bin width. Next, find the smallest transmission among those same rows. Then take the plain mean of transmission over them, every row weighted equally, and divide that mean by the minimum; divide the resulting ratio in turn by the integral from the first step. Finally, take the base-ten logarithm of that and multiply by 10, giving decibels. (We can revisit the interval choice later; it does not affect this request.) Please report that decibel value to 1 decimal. -21.8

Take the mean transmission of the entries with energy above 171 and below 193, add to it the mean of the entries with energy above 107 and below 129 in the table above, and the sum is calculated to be 25.3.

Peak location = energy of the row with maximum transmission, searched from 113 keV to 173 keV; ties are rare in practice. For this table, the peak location 132 keV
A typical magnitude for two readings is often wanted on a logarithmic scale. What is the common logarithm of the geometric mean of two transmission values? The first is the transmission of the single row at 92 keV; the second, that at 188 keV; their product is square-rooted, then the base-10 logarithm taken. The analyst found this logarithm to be 1.09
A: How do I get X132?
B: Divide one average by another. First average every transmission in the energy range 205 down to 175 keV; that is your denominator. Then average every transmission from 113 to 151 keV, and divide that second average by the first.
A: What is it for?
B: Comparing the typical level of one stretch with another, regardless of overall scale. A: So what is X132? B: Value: 1.38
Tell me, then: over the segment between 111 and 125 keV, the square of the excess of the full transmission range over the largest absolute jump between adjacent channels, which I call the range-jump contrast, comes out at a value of 0.1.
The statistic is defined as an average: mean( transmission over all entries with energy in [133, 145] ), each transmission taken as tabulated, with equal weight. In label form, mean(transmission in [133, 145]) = 13.2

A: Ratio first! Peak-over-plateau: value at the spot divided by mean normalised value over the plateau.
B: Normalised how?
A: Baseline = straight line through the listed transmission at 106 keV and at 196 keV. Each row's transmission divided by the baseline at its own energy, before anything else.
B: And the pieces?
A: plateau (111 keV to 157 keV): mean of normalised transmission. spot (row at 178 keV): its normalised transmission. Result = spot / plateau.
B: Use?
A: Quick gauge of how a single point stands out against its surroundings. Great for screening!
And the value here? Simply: 1.5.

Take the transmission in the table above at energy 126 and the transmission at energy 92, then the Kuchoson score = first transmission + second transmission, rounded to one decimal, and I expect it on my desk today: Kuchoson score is 27.1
